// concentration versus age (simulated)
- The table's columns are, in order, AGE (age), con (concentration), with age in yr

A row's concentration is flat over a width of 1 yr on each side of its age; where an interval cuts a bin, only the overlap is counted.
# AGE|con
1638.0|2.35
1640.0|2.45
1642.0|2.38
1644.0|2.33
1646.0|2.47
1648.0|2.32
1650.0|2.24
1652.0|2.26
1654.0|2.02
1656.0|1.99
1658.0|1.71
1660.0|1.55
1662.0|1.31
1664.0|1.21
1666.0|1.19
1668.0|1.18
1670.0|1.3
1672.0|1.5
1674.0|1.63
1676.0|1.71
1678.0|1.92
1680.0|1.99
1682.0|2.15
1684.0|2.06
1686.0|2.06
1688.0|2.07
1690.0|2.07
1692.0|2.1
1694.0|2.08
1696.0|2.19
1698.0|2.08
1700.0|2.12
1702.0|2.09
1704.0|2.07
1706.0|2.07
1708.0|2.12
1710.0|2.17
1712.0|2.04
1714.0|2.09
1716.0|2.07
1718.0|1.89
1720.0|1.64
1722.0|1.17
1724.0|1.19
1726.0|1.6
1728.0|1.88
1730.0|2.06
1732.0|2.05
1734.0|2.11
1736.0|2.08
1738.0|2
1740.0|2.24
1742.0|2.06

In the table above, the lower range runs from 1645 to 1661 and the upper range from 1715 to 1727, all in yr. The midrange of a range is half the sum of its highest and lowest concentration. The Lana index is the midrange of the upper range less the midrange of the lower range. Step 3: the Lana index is -0.4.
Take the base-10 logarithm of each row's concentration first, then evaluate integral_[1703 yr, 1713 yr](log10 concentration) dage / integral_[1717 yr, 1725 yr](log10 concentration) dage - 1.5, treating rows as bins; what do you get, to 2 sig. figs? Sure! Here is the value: 1.0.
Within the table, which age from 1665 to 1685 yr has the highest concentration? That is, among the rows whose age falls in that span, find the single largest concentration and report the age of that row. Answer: 1682.0 yr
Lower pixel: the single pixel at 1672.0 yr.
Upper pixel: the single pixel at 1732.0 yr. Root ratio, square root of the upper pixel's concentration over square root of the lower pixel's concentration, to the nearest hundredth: 1.17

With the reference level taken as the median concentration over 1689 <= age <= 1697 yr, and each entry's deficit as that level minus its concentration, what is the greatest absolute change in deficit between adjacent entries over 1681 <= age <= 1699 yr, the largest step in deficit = 0.110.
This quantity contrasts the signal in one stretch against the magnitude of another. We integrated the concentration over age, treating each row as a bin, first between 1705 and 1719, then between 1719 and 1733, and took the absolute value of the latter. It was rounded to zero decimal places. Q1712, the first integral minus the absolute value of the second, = 6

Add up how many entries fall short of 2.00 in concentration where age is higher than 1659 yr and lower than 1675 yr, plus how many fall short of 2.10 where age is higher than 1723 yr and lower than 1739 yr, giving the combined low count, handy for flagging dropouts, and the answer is 15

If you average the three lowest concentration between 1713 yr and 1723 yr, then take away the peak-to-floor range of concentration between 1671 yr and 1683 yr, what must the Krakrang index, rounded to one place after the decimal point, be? 0.9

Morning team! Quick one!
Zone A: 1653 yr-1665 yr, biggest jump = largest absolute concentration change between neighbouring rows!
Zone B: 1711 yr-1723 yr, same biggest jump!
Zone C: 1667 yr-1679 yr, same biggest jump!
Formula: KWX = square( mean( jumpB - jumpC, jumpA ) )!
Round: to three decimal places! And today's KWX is 0.073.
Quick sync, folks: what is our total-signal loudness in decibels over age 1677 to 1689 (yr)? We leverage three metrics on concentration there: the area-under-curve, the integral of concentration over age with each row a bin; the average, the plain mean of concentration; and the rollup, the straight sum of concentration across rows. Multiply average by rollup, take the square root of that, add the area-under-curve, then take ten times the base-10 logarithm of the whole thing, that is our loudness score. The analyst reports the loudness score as 14.70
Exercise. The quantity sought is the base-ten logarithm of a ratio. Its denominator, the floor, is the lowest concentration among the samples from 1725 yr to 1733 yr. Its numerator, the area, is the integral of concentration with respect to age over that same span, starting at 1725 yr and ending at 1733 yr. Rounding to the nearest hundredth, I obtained 0.98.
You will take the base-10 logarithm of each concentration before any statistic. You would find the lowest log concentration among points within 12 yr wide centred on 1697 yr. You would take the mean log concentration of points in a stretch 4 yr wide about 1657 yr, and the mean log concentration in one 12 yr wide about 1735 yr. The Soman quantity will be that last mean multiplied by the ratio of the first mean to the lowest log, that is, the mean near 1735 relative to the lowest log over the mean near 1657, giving 0.27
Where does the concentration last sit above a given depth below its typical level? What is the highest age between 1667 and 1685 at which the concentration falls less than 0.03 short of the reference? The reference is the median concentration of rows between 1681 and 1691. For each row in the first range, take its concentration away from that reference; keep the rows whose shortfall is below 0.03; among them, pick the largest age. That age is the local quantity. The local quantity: 1684.0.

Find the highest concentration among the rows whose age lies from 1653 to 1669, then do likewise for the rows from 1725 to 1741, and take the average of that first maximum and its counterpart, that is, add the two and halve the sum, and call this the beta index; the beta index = 2.13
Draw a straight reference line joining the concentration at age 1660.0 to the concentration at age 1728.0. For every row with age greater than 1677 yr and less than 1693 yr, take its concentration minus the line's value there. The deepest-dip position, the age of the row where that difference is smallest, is 1678.0 yr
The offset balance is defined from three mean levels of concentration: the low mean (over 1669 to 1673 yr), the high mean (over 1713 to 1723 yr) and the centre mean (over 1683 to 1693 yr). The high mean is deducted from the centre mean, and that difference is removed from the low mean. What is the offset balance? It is 1.1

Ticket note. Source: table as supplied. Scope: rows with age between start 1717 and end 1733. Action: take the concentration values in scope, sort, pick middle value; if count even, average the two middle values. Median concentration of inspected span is 1.76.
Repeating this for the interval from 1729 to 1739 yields 2.06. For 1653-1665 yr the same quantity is 1.63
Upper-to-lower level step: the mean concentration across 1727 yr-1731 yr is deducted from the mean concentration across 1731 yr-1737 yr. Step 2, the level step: 0.11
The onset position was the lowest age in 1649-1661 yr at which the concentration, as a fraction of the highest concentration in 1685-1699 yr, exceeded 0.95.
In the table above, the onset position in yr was 1650.0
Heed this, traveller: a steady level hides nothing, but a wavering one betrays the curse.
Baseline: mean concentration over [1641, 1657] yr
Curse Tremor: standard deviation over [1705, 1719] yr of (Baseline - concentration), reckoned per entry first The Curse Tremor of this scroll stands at 0.1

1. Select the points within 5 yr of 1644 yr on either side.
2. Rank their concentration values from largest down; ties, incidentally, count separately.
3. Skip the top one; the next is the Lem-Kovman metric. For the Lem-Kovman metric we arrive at 2.45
